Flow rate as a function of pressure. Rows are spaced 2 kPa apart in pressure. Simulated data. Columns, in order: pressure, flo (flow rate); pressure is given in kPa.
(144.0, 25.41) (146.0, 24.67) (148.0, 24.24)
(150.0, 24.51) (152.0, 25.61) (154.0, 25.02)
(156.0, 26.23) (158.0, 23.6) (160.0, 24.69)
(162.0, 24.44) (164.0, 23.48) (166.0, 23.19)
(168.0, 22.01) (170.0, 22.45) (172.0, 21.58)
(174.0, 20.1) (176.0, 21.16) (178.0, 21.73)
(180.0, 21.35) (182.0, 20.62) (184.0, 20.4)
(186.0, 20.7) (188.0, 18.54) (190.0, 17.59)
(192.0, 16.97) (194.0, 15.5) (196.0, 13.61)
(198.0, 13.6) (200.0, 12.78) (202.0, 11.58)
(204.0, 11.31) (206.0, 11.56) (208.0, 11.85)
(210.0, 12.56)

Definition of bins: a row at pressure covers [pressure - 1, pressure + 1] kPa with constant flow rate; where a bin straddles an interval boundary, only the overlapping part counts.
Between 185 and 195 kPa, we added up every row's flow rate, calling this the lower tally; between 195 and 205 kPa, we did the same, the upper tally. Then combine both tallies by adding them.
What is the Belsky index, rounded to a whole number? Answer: 152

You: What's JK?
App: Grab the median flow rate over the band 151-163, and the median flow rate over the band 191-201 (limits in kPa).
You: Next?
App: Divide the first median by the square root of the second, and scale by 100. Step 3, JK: 674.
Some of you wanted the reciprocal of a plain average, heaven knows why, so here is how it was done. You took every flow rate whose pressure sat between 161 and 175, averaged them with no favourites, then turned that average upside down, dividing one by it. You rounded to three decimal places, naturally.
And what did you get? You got 0.045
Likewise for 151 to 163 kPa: 0.040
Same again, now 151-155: 0.040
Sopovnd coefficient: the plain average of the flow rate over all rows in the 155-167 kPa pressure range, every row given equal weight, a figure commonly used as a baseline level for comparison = 24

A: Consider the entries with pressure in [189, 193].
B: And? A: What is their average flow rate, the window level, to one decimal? 17.3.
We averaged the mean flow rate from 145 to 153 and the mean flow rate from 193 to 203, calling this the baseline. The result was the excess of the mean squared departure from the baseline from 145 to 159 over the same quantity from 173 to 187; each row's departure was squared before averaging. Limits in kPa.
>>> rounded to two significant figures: 30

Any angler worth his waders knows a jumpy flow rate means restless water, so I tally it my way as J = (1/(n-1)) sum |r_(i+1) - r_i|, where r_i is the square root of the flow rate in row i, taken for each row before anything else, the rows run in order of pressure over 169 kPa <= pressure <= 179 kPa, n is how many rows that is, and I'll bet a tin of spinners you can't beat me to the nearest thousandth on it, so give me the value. 0.108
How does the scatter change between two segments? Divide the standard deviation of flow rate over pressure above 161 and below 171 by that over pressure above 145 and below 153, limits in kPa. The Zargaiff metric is 1.6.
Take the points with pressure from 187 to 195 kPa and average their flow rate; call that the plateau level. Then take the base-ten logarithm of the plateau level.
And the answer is 1.23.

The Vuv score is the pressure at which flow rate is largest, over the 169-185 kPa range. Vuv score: 170.0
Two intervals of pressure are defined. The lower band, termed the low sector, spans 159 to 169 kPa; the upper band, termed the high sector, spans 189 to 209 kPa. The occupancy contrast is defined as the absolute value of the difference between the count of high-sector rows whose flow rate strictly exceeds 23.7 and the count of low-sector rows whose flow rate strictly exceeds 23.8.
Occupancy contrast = 2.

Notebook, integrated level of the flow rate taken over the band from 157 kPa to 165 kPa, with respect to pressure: 192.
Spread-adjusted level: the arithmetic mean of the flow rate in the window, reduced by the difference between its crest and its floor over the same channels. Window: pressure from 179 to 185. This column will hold 19.8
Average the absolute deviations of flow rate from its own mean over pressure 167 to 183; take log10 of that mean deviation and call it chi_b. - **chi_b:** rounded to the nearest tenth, -0.2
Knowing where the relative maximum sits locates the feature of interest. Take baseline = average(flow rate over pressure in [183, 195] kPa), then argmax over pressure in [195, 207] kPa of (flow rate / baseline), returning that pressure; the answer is 196.0 kPa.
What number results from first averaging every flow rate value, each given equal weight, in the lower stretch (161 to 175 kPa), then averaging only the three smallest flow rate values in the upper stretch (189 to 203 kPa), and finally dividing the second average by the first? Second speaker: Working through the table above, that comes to 0.56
